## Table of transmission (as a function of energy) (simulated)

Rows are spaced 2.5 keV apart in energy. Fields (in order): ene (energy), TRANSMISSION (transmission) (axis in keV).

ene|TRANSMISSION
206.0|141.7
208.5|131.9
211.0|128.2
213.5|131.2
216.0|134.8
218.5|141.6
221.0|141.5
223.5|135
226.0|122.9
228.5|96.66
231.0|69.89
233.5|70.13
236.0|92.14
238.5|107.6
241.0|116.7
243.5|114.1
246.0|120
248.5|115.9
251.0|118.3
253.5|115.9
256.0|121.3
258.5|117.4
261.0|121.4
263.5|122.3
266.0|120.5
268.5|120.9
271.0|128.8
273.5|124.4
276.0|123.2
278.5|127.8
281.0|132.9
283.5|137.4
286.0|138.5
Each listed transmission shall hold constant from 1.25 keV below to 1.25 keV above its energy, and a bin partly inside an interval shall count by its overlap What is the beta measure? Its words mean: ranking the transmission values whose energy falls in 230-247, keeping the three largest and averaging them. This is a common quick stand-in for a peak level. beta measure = 117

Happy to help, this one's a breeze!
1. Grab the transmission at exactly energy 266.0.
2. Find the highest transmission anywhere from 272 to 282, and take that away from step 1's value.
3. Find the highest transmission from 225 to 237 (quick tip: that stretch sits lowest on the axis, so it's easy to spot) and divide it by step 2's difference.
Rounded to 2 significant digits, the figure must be -9.9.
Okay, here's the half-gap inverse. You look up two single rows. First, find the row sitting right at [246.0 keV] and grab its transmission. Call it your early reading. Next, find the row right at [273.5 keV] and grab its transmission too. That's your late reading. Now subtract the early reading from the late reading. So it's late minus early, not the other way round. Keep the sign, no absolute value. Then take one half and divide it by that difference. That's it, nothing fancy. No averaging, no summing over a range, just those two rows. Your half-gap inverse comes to 0.11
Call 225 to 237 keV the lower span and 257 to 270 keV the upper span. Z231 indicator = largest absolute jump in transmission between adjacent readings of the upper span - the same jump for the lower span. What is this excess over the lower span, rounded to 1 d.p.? -22.8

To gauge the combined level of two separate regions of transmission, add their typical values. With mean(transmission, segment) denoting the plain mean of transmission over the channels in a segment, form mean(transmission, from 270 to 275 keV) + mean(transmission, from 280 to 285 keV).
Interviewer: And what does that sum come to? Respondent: 262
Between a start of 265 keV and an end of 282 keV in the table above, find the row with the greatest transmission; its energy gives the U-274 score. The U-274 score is 281.0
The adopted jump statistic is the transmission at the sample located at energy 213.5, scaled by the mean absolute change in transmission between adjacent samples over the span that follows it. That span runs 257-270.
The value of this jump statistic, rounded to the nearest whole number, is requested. 74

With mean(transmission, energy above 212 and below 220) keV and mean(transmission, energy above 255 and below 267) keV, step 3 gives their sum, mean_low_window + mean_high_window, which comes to 256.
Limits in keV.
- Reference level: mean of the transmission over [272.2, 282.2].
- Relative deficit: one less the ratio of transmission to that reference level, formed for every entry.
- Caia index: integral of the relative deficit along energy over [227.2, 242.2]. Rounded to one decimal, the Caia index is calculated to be 4.1 keV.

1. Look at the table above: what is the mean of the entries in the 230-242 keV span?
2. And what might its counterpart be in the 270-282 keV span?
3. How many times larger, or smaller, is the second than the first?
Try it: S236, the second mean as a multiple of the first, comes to 1.40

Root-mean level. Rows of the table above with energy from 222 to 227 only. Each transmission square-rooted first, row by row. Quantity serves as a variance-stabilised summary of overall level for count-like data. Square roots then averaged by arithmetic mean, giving 11.4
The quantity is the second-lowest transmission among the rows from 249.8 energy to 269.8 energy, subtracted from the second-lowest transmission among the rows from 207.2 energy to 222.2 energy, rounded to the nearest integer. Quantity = 14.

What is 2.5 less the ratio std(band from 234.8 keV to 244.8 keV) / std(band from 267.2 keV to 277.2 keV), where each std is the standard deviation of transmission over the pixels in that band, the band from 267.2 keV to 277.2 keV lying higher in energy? -0.82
